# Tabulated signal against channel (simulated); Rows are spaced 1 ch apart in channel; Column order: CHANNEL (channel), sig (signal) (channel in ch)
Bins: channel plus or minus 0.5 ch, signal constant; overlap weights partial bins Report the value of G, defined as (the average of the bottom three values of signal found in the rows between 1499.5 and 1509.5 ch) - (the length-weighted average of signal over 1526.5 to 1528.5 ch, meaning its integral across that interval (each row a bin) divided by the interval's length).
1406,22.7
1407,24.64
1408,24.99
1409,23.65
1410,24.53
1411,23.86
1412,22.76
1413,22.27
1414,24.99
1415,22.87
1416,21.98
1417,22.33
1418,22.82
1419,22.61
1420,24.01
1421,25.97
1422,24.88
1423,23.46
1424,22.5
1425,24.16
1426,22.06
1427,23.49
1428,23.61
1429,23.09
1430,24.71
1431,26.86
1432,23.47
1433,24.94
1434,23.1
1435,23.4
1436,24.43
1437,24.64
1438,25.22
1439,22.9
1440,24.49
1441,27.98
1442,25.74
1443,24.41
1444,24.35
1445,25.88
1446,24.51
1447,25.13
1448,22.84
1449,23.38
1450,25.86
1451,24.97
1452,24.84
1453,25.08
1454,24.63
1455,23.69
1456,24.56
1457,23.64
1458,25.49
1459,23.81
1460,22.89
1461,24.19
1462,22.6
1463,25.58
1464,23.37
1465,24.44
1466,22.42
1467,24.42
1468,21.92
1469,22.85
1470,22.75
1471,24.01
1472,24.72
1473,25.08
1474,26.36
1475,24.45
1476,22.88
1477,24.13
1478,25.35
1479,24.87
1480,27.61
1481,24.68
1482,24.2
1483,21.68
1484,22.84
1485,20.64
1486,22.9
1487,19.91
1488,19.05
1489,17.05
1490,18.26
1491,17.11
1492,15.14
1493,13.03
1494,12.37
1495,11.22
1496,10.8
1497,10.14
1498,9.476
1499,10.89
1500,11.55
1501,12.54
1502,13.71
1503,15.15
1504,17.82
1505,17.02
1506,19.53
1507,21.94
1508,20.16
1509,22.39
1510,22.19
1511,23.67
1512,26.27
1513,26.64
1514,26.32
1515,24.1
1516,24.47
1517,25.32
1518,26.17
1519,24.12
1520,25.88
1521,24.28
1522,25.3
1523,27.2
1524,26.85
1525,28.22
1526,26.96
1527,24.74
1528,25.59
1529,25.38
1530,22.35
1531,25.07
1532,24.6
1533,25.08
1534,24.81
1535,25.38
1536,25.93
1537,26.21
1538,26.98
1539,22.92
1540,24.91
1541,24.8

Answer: -12.6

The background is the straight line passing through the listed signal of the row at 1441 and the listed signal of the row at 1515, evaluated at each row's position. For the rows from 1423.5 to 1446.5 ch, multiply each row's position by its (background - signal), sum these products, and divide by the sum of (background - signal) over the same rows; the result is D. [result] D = 1433.3 ch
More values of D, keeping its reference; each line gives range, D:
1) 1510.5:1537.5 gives 1525.7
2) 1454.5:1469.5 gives 1462.2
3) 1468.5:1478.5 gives 1472.6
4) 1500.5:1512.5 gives 1503.8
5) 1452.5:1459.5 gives 1456.0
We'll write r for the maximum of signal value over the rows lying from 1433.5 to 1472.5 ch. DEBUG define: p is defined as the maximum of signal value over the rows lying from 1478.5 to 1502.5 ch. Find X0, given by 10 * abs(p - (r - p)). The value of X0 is 272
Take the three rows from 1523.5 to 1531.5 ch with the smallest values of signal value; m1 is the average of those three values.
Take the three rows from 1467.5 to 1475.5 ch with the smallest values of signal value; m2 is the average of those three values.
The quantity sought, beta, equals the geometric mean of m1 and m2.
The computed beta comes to 23.3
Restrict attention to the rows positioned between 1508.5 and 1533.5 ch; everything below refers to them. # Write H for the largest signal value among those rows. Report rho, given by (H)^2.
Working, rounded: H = 28.22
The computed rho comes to 796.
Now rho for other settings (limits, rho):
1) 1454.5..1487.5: 762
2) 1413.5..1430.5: 674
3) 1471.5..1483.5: 762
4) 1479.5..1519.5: 762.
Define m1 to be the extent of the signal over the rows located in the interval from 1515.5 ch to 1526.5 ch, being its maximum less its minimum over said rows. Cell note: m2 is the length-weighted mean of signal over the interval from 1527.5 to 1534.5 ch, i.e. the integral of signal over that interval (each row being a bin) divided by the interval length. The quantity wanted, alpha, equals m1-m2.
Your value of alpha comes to -21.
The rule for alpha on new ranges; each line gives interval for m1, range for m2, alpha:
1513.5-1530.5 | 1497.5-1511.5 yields -11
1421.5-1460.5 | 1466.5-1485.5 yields -18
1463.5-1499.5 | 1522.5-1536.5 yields -7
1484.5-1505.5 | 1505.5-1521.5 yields -11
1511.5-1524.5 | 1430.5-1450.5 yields -22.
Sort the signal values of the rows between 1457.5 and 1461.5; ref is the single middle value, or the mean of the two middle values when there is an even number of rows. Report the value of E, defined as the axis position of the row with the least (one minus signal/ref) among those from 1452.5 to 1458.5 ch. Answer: 1458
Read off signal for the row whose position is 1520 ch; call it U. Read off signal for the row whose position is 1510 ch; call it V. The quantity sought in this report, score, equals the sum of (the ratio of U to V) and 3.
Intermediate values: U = 25.88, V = 22.19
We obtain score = 4.17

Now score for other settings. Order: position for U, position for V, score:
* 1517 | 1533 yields 4.01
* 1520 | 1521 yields 4.07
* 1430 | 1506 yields 4.27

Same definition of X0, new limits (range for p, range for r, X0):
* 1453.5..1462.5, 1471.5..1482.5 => 234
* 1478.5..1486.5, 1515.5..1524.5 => 280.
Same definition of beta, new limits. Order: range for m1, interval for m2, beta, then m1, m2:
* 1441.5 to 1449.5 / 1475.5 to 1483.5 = 23.2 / 23.5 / 22.9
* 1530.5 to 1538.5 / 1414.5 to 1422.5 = 23.5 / 24.8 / 22.3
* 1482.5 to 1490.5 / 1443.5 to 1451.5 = 20.6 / 18.1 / 23.5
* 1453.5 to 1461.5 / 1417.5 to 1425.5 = 23.0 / 23.4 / 22.6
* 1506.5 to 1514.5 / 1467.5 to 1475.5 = 22.0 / 21.4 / 22.5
